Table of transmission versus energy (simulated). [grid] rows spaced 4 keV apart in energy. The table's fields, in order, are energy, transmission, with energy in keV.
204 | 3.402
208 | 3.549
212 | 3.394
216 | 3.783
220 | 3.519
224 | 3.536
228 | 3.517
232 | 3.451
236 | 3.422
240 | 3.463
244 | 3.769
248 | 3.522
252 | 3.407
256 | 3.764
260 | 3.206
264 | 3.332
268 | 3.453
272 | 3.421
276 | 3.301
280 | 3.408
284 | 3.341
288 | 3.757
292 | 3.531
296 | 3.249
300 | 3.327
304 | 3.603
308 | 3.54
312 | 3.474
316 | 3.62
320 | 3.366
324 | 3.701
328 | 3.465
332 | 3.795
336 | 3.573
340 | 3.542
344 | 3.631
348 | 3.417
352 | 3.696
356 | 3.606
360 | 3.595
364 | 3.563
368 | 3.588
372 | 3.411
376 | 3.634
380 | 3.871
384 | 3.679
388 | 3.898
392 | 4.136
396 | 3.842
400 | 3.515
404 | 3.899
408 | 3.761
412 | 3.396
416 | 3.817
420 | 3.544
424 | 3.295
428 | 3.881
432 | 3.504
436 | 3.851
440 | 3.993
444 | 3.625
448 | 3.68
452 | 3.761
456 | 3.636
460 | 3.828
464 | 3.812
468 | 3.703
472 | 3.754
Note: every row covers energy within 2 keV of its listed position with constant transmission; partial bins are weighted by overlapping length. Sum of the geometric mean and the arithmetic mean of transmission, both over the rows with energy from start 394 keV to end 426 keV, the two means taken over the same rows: 7.3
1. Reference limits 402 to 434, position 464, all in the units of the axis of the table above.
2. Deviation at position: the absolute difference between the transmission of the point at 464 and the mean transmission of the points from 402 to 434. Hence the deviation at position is 0.17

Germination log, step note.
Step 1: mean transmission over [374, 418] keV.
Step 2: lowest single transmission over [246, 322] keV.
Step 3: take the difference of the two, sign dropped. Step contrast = 0.56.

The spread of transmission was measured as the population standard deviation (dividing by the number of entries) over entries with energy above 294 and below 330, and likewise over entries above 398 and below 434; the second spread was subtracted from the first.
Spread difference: -0.068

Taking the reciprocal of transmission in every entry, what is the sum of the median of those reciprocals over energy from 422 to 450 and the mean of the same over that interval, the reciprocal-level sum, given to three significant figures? 0.544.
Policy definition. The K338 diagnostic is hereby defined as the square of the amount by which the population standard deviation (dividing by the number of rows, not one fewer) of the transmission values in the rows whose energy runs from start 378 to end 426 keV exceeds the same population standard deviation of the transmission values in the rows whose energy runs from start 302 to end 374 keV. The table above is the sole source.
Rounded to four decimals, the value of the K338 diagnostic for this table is 0.0157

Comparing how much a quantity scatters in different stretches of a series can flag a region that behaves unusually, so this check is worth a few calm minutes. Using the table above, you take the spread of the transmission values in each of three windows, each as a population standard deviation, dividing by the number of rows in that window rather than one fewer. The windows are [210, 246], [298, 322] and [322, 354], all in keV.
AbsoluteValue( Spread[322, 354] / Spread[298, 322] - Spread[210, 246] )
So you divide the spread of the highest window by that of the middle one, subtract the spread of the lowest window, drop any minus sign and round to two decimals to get 0.94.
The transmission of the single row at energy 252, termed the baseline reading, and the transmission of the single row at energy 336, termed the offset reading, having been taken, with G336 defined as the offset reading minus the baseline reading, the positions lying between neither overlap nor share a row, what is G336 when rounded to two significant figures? 0.17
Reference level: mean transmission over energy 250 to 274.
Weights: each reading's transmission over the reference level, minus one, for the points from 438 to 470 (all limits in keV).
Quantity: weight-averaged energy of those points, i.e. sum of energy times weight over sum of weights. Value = 453.4 keV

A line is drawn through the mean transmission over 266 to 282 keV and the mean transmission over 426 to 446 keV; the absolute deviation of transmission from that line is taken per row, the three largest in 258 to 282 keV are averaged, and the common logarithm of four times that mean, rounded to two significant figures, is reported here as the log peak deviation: -0.36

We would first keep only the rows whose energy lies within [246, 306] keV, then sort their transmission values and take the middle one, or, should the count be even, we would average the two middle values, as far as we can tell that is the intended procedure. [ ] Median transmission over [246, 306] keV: 3.41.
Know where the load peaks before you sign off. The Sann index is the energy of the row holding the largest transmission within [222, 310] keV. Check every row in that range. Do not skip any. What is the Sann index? 244 keV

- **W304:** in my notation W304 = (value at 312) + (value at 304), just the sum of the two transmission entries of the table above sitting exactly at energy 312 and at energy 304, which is 7.1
